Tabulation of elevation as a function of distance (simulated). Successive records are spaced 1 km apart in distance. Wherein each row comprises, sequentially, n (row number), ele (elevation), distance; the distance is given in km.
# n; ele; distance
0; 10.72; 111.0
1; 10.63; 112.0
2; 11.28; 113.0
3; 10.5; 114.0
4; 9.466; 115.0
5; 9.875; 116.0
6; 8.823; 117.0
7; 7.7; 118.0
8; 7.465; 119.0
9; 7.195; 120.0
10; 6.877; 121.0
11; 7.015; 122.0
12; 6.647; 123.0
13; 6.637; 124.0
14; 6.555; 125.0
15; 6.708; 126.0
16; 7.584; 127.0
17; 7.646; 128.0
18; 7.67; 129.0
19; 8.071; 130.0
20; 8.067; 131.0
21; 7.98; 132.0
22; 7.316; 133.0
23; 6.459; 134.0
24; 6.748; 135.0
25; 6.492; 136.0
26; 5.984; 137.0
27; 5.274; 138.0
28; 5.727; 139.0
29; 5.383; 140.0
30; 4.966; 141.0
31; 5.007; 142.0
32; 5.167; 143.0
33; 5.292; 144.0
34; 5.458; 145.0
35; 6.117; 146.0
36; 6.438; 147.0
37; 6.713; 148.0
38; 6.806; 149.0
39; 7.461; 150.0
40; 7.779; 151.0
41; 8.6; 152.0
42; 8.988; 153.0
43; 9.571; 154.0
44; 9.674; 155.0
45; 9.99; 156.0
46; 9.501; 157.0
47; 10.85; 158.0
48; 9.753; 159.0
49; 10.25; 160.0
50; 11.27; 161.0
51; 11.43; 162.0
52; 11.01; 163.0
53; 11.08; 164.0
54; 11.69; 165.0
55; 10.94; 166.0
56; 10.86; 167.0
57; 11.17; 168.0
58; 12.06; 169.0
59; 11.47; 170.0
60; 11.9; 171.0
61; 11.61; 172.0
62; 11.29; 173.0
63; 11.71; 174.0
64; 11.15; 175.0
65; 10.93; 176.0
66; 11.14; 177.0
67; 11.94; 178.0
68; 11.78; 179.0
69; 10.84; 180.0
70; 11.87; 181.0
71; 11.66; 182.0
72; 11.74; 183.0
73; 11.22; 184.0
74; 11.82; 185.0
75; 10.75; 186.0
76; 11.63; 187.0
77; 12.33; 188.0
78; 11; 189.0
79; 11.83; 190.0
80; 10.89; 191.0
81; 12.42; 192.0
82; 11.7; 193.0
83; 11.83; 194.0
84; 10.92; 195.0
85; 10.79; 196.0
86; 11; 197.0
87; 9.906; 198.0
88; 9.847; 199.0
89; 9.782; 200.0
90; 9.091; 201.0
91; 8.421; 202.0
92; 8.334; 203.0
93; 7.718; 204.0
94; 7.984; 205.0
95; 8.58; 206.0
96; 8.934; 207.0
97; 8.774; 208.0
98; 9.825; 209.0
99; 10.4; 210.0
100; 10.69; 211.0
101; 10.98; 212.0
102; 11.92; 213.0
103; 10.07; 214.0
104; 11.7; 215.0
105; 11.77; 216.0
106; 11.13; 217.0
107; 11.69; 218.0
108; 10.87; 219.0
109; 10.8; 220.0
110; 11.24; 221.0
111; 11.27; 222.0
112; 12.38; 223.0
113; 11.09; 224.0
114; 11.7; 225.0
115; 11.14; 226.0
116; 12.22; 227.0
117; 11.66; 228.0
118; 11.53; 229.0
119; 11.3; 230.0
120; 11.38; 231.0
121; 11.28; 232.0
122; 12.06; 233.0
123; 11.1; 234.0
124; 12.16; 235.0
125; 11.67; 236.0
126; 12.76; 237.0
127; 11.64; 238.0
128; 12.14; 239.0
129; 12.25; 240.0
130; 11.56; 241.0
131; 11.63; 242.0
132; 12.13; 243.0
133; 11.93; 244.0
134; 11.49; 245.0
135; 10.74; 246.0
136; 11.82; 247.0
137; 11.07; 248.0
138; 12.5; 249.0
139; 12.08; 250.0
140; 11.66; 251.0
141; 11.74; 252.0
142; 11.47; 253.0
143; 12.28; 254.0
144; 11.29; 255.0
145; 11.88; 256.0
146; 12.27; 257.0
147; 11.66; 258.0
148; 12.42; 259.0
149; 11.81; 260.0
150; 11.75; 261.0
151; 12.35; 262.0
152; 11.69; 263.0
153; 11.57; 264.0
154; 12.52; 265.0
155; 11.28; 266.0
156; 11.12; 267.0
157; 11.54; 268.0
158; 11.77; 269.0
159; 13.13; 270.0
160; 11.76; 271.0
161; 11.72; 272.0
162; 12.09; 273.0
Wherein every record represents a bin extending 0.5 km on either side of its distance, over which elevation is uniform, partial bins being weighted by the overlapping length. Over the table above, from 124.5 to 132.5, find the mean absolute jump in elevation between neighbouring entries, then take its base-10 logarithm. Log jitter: -0.64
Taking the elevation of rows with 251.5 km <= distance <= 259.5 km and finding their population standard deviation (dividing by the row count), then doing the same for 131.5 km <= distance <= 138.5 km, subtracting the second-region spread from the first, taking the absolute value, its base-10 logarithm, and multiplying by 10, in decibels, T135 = -3.71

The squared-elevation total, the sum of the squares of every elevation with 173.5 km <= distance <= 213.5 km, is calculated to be 4603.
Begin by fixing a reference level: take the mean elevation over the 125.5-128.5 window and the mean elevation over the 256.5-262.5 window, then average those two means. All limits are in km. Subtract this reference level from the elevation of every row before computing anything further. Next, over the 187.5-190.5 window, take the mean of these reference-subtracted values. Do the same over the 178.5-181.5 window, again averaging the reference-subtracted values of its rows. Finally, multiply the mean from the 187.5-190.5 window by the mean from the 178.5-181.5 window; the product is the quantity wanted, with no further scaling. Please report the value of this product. 4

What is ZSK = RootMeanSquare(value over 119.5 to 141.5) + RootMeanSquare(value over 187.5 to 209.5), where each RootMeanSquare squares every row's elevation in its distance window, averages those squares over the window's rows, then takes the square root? 17.0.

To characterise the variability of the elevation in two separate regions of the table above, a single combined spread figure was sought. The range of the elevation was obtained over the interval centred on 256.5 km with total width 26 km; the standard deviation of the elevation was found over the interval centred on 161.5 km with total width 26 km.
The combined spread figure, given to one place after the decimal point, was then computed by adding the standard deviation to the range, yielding 3.2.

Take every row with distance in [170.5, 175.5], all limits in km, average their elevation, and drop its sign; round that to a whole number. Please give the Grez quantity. 12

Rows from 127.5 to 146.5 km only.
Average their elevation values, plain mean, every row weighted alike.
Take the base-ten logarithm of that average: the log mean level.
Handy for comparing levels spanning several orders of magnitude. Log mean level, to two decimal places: 0.80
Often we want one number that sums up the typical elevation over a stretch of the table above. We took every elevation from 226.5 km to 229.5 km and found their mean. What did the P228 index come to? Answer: 12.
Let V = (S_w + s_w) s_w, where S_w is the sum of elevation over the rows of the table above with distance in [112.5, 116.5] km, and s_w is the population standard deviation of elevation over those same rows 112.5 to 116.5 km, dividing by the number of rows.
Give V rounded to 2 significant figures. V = 29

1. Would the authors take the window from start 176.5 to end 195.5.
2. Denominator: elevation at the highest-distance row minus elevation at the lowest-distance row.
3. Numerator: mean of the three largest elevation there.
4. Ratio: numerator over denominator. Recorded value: -56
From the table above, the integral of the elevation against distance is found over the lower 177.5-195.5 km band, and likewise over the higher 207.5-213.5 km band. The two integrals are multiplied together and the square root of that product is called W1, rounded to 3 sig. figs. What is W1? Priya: 114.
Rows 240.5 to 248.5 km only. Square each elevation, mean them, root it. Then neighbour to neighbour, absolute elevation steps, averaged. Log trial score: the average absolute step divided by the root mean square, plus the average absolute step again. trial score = 0.59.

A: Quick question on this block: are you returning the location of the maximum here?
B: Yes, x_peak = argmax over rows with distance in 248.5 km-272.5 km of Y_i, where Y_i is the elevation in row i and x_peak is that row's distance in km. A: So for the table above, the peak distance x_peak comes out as 270.0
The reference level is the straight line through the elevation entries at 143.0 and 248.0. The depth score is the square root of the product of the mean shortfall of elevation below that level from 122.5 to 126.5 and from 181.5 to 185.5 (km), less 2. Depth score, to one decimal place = 1.2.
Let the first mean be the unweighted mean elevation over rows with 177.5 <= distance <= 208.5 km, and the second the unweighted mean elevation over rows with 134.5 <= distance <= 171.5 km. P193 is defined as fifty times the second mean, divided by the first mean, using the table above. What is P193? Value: 40.3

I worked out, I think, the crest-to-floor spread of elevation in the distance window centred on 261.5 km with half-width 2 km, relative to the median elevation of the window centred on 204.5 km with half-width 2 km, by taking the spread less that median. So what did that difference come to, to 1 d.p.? -7.5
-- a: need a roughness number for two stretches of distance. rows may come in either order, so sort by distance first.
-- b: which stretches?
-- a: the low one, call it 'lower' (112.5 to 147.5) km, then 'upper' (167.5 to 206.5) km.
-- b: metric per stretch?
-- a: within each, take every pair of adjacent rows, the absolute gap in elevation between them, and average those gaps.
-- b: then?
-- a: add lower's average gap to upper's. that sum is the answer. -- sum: 0.97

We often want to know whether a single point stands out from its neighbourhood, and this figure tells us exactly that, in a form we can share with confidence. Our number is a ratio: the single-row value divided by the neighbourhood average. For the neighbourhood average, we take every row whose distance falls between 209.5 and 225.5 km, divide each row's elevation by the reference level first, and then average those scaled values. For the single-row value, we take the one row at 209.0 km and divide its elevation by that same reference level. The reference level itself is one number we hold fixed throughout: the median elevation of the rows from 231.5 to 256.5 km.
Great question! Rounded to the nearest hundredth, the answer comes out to 0.87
